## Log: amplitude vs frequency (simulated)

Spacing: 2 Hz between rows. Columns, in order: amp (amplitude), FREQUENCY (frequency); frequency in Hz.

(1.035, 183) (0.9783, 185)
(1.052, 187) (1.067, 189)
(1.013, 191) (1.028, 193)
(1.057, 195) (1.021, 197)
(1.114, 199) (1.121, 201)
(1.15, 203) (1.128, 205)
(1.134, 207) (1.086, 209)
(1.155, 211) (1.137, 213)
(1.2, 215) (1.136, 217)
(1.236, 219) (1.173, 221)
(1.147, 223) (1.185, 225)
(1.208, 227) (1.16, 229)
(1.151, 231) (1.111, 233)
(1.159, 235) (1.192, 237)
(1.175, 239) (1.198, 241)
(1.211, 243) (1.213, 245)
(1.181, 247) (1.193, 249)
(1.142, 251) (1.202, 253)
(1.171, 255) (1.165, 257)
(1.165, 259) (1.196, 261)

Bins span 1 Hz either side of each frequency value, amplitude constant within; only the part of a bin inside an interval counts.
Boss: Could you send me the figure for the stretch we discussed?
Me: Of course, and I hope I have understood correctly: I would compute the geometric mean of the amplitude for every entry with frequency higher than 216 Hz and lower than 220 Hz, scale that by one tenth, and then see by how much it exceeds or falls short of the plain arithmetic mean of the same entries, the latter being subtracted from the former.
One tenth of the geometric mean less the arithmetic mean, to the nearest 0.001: -1.068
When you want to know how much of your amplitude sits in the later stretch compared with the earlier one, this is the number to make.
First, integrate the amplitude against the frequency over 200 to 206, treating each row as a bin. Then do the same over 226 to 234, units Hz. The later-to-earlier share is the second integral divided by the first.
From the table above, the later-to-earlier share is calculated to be 1.4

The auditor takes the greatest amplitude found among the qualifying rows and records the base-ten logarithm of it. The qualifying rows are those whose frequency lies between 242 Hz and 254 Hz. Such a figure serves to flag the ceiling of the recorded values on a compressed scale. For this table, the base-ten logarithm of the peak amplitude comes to 0.08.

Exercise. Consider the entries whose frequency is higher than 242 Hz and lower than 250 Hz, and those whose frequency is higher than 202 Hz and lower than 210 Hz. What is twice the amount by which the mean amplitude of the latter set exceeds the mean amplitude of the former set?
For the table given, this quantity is -0.15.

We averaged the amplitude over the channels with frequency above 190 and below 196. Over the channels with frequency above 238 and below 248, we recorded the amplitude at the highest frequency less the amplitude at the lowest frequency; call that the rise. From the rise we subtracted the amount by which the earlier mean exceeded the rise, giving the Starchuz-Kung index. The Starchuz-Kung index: -1.02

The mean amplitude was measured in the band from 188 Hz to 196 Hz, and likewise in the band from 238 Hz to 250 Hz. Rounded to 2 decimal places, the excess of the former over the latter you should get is -0.15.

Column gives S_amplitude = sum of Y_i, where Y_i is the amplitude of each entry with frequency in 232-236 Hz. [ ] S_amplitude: 2.27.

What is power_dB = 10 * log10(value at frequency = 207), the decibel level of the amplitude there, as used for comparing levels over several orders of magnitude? 0.55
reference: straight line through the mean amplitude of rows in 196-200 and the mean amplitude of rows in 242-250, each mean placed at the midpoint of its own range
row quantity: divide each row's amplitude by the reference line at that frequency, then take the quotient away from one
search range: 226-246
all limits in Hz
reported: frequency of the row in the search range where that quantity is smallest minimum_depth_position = 227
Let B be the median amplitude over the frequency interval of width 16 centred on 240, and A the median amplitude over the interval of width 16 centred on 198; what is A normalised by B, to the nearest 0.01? 0.91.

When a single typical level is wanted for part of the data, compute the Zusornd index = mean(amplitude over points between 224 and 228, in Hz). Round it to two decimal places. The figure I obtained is 1.20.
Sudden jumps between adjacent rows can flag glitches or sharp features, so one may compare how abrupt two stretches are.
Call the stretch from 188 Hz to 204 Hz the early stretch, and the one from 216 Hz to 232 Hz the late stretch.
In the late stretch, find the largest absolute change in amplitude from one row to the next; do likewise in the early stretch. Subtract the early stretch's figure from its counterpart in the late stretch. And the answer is 0.01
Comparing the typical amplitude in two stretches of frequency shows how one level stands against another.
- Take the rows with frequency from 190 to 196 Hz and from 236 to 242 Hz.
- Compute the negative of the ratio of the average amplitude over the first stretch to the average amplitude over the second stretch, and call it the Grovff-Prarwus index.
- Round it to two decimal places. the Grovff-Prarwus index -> -0.87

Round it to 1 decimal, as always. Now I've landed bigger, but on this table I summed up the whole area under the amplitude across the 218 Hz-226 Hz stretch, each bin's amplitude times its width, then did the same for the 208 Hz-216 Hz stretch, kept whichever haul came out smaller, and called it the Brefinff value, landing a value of 9.2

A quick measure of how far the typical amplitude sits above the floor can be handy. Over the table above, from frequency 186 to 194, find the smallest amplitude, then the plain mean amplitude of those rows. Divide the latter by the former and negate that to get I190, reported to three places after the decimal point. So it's -1.027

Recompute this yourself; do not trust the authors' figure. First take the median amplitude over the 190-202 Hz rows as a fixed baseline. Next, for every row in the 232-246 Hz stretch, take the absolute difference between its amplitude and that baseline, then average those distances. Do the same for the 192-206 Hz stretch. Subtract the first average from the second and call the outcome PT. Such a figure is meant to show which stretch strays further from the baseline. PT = -0.081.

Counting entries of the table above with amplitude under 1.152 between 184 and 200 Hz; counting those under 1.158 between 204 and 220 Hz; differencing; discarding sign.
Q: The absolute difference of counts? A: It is 2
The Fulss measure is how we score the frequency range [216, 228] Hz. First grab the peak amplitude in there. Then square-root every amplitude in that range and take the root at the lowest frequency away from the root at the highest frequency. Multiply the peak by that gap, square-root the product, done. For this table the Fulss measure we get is 0.20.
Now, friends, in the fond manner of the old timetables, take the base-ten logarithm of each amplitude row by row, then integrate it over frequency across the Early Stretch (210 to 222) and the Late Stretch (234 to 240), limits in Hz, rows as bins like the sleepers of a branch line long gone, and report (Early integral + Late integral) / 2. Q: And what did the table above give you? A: 0.62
